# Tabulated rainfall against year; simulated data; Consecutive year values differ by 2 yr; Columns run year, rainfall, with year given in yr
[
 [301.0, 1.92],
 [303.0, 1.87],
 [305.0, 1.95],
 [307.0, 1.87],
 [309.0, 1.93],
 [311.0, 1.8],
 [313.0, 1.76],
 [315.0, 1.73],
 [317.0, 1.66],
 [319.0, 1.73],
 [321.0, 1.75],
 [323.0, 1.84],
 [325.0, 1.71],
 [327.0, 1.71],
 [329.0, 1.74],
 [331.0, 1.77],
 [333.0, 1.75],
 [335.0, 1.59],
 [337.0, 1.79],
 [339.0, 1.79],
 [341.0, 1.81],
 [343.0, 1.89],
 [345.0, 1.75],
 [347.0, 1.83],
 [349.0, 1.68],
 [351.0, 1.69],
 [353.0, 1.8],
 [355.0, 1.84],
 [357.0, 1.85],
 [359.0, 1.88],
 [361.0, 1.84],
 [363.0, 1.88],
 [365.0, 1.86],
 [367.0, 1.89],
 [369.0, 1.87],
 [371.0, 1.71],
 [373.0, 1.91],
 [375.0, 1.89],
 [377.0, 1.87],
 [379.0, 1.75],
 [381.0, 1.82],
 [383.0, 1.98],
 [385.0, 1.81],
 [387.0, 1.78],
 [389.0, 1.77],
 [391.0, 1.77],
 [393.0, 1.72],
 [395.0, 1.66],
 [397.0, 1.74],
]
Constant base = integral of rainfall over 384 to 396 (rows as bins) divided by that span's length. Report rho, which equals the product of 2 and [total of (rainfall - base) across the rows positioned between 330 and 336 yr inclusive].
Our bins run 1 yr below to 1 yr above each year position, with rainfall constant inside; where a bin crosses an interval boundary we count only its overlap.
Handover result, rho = -0.3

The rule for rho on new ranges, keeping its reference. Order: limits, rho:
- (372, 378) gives 0.8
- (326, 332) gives -0.1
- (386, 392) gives 0.1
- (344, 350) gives 0.0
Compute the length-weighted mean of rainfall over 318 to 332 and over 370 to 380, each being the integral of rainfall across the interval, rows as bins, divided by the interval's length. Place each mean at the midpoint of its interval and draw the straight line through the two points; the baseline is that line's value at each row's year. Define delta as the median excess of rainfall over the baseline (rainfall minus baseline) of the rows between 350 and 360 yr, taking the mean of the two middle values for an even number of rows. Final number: 0.044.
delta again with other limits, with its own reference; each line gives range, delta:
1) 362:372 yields 0.053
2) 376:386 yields -0.015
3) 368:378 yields 0.053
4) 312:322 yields -0.005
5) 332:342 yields 0.019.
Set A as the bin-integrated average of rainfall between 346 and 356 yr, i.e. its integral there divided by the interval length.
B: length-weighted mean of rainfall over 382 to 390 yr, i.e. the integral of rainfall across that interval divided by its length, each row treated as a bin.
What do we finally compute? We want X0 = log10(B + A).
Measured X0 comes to 0.557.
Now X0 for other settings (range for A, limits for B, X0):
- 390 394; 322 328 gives 0.544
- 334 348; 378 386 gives 0.559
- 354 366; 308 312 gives 0.571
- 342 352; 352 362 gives 0.558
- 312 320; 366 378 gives 0.553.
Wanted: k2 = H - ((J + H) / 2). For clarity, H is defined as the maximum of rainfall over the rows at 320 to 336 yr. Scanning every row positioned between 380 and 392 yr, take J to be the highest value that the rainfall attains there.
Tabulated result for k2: -0.07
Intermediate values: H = 1.84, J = 1.98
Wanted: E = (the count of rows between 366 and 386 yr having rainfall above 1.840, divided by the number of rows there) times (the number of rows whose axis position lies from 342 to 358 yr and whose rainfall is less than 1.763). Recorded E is 1.8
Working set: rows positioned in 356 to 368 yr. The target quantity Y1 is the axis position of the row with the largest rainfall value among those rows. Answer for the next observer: 367.0 yr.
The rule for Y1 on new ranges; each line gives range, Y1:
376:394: 383.0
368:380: 373.0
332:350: 343.0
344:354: 347.0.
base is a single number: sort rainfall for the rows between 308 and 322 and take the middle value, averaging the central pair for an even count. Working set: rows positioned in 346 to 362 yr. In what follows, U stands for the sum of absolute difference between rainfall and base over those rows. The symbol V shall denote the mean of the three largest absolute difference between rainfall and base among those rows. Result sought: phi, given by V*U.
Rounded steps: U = 0.67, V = 0.11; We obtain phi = 0.07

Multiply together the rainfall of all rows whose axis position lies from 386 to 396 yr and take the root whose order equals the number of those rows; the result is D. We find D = 1.74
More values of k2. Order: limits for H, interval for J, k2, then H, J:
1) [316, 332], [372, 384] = -0.07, 1.84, 1.98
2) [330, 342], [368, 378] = -0.05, 1.81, 1.91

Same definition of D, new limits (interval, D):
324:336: 1.71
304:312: 1.89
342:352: 1.77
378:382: 1.78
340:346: 1.82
